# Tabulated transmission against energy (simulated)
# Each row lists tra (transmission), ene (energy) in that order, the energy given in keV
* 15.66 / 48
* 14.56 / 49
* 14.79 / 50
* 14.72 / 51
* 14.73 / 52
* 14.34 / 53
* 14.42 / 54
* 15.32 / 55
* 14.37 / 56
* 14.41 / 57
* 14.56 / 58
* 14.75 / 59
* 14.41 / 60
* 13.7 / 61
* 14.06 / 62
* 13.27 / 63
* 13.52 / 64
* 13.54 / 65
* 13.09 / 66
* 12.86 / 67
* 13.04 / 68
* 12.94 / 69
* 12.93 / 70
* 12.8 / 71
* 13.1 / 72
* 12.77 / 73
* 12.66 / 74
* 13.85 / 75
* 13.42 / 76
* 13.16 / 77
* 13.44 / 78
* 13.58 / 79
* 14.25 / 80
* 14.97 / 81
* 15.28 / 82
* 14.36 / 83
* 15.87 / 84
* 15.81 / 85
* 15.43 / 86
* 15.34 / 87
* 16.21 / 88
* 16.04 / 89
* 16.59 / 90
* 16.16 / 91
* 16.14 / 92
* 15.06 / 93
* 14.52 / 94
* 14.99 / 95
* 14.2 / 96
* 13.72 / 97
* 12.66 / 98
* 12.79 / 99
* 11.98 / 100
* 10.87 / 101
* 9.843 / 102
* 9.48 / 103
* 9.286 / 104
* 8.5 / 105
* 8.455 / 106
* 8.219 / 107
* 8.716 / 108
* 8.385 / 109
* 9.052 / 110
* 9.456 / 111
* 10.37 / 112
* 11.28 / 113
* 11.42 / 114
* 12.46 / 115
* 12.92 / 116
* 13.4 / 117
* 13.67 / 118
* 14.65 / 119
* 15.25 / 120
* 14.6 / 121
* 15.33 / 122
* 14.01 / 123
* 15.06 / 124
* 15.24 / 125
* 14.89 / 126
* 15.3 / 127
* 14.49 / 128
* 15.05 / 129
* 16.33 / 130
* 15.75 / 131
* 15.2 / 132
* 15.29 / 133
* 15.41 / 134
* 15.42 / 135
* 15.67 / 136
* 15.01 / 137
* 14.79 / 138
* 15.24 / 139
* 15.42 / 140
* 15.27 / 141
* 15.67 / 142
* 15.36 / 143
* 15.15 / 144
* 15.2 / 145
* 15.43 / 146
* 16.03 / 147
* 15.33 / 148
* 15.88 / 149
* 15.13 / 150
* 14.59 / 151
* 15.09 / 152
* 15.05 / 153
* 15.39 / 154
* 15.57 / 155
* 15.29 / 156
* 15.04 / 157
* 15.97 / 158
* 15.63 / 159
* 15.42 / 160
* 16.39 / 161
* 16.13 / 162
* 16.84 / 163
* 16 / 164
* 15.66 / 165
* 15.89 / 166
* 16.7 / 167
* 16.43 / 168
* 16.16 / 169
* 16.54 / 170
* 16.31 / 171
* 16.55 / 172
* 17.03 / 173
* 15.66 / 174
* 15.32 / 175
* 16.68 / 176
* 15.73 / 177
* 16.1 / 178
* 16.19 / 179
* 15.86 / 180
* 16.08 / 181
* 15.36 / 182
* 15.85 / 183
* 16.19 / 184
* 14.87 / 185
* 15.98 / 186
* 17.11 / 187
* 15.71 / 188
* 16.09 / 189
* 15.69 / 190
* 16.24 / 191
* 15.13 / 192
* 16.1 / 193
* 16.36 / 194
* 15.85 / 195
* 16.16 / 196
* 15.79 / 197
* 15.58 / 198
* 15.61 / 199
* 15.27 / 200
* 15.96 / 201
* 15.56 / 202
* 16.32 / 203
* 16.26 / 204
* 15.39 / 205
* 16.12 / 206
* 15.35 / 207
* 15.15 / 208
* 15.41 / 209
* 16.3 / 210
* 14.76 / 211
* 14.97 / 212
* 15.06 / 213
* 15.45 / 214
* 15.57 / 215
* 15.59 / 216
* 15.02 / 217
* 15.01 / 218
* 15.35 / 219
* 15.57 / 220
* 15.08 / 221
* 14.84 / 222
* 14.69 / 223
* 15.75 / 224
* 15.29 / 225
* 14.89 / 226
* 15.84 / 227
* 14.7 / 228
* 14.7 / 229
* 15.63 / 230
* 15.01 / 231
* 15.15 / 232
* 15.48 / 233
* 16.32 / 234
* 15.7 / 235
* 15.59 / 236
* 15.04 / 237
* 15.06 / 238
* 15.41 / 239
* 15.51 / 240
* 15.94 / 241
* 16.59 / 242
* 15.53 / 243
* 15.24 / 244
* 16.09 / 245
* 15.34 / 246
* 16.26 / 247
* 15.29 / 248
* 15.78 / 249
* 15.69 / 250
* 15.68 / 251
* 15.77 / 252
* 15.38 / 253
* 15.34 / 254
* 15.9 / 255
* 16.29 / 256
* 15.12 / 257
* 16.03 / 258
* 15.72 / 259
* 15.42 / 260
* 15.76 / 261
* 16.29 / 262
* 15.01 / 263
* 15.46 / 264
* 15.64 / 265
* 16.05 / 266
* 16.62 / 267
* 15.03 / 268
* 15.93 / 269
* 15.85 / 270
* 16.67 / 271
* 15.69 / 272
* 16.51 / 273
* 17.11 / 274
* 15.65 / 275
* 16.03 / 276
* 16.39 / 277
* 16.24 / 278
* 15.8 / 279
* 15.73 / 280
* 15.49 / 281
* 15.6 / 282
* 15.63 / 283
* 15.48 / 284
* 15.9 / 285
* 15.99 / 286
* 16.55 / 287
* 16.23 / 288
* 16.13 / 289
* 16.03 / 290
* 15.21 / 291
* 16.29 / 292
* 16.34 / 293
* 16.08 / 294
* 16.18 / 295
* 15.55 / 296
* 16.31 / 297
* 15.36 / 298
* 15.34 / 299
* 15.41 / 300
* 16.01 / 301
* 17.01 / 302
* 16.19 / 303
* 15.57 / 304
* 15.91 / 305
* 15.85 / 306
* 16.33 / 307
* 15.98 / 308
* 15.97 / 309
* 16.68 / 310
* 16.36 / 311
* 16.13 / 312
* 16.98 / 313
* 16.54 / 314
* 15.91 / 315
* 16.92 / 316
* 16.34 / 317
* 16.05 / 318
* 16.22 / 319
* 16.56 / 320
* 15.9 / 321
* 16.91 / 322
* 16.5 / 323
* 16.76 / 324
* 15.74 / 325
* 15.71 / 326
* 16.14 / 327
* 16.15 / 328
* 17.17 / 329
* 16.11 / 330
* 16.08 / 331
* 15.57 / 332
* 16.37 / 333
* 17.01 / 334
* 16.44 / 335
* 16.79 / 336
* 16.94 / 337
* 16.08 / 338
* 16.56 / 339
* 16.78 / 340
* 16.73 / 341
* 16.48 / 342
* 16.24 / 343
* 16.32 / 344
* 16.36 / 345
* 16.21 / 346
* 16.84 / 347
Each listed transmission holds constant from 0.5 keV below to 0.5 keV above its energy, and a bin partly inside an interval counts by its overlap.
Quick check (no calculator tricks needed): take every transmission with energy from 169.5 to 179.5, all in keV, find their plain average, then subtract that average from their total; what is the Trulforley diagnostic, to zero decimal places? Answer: 146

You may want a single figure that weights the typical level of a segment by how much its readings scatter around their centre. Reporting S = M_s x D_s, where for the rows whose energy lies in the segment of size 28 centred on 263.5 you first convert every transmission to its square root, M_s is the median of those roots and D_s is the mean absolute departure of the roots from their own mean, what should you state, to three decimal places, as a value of 0.196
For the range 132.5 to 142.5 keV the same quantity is 0.100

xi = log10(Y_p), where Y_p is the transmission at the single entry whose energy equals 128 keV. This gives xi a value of 1.16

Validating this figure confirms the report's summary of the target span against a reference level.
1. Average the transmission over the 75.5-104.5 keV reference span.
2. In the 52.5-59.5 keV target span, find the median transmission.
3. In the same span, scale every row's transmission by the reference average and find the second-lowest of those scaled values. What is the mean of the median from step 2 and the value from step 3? 7.7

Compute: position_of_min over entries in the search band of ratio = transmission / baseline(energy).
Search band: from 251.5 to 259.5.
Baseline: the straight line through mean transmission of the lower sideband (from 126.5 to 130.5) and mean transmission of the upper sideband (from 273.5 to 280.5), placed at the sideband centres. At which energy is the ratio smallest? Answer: 257 keV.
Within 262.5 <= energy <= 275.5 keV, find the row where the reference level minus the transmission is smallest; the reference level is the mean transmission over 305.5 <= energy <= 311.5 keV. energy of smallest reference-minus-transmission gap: 274 keV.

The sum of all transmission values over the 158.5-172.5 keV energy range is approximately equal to 227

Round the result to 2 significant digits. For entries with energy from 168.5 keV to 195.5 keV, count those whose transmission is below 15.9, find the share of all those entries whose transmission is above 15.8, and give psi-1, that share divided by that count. 0.064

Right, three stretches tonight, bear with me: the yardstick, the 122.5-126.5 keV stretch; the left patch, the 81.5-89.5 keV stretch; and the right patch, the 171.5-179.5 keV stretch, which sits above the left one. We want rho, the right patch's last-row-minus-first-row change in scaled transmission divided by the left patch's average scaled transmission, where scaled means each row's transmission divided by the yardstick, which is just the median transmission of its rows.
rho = -0.02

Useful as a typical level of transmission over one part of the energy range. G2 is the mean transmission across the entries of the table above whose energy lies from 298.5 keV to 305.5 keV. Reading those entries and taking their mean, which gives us 15.9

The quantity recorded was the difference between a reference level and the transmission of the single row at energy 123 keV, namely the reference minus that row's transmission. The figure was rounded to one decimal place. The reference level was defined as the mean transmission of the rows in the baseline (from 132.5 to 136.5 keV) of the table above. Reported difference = 1.4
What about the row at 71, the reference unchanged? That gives 2.6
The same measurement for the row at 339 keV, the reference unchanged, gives -1.1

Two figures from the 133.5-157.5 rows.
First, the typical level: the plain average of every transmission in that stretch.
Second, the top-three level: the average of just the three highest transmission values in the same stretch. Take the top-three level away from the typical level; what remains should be -0.55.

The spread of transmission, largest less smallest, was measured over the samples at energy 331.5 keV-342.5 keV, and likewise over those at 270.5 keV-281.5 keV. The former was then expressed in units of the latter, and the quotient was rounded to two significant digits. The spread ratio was 0.89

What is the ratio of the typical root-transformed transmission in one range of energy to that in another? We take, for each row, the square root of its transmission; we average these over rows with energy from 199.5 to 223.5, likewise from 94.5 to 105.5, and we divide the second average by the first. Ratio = 0.87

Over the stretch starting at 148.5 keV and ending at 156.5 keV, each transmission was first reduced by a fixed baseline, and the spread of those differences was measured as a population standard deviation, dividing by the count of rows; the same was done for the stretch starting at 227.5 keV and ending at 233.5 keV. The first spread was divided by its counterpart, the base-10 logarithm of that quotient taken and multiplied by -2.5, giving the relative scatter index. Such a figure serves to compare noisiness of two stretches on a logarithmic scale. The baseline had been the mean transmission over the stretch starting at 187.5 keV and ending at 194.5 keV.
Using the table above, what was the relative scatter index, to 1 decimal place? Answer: 0.0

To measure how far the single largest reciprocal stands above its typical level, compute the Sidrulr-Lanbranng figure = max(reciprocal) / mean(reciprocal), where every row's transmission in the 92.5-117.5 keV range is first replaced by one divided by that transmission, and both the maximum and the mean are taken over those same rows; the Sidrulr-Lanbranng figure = 1.319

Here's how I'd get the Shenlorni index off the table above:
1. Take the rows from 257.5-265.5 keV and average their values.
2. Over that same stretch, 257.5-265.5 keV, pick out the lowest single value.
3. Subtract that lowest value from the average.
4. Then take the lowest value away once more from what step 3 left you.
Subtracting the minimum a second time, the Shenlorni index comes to -14.4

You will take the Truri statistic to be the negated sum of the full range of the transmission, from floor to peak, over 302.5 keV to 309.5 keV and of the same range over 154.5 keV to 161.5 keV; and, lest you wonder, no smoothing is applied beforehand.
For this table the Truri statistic -2.11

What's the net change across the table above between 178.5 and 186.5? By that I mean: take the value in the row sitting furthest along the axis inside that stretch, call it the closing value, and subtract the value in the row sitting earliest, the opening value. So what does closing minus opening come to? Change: -0.21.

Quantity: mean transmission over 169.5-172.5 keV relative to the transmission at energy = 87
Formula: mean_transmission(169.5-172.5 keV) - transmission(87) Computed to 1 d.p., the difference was 1.1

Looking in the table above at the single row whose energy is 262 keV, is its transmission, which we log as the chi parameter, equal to 16.29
